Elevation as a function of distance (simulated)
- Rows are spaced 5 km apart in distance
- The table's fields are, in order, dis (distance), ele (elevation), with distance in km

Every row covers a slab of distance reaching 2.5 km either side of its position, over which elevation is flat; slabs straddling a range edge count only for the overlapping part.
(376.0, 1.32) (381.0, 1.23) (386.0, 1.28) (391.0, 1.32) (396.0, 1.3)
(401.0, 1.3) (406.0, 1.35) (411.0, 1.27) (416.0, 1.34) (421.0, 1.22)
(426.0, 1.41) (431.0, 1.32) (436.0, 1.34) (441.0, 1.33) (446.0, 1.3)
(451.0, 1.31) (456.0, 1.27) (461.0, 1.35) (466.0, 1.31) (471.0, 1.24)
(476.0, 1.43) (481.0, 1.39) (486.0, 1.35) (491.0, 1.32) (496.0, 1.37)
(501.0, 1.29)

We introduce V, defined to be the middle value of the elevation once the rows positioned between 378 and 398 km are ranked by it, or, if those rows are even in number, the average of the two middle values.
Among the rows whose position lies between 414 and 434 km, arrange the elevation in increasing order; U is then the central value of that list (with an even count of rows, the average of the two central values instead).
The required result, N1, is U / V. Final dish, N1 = 1.03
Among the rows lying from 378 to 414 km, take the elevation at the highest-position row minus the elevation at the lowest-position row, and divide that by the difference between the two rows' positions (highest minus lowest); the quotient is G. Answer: 0.0013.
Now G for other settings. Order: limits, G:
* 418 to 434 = 0.0100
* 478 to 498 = -0.0013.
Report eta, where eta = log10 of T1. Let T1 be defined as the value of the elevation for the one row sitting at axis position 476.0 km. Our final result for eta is 0.155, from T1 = 1.43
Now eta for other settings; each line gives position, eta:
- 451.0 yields 0.117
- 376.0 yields 0.121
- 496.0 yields 0.137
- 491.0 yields 0.121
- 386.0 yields 0.107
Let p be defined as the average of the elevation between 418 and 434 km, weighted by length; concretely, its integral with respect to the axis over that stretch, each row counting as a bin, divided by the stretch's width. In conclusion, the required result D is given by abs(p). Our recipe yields 1.32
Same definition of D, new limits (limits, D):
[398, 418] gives 1.31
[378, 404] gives 1.29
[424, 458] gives 1.33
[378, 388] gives 1.26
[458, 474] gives 1.30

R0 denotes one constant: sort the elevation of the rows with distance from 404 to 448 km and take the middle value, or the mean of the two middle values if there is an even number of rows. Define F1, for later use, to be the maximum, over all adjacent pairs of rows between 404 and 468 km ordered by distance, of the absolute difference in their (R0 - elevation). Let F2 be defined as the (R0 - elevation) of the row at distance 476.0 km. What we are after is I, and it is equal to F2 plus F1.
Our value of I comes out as 0.090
